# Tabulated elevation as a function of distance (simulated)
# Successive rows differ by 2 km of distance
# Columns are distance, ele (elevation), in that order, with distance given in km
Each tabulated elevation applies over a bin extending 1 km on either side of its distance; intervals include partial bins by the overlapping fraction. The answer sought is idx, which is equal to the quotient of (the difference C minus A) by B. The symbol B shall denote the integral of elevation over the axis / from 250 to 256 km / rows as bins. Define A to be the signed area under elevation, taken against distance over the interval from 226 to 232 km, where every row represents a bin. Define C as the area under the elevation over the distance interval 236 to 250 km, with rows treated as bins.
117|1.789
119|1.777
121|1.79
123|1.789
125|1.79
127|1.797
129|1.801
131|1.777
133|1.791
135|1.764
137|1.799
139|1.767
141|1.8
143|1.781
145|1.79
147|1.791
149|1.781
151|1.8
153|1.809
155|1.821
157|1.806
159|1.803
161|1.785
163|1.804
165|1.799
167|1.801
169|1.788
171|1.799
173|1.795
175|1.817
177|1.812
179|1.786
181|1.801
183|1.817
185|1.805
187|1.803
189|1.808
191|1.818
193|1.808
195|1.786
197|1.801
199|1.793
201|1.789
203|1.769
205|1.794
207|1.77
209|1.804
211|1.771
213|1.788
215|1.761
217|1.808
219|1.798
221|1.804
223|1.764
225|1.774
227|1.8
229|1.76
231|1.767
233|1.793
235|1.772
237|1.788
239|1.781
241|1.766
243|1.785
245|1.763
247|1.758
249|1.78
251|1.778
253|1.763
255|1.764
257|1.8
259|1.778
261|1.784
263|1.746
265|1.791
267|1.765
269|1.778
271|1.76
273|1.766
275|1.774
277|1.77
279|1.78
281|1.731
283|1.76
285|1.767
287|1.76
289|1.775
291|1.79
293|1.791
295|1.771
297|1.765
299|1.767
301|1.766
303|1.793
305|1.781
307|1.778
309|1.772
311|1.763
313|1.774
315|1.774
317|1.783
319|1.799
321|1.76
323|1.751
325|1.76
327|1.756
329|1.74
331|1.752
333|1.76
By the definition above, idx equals 1.3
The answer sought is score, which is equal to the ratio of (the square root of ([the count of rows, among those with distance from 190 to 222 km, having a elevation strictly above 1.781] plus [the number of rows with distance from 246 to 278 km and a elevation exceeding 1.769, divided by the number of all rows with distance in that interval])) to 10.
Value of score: 0.354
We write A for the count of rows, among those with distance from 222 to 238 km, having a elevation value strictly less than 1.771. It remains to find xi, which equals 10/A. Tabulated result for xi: 3.3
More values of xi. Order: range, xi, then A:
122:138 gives 10.0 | 1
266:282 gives 2.0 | 5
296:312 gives 2.5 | 4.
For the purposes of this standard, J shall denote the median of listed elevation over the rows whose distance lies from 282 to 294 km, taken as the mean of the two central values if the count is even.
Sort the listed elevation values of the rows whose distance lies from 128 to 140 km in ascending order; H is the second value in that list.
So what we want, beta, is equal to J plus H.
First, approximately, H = 1.767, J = 1.77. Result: 3.54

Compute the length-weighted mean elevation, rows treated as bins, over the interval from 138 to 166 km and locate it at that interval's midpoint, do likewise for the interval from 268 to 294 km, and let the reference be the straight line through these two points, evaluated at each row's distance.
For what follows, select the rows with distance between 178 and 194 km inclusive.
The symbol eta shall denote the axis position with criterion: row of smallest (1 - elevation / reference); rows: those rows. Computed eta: 191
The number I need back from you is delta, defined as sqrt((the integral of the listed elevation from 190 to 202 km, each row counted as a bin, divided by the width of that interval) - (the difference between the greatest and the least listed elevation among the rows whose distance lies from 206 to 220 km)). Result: 1.32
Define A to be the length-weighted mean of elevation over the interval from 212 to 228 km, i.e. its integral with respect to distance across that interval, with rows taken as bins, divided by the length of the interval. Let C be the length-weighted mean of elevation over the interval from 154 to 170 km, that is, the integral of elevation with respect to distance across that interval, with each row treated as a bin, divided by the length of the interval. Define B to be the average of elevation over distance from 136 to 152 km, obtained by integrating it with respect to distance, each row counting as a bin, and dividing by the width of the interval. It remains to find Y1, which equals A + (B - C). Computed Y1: 1.775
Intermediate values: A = 1.79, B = 1.79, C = 1.80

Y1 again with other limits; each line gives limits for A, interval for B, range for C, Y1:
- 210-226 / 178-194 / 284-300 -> 1.816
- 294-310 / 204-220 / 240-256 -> 1.791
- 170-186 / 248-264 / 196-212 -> 1.792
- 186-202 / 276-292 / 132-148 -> 1.782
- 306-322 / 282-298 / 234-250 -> 1.774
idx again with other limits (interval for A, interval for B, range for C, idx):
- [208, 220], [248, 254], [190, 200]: -0.3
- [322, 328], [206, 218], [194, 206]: 0.5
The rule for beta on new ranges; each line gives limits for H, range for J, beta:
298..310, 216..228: 3.57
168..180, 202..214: 3.57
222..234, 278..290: 3.53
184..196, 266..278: 3.57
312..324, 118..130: 3.55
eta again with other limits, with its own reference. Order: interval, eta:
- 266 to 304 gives 303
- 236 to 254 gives 237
